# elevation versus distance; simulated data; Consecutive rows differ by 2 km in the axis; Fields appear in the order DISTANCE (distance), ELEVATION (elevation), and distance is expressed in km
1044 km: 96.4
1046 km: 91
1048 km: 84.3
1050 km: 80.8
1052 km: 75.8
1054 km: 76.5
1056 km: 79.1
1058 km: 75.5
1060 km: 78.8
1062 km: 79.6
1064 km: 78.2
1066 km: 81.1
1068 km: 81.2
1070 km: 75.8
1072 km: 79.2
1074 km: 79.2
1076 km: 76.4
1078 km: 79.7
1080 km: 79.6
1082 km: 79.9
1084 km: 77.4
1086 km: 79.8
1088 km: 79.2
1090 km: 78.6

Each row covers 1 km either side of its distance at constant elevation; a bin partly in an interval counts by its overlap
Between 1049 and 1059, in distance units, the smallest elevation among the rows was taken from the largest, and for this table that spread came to 5.3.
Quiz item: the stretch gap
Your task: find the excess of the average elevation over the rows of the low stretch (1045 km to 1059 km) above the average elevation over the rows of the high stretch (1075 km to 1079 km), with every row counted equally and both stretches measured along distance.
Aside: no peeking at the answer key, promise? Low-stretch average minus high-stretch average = 2.4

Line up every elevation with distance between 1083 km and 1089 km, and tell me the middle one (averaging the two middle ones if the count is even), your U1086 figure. 79.2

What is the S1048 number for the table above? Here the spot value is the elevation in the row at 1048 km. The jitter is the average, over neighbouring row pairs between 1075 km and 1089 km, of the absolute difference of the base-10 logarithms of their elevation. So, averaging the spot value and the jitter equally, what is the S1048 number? 42.2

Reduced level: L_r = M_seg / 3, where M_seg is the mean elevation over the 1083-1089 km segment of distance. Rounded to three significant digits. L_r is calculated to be 26.3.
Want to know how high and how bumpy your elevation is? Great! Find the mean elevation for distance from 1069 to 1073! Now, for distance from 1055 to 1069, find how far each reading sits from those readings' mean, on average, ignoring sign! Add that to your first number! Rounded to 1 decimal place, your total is 78.8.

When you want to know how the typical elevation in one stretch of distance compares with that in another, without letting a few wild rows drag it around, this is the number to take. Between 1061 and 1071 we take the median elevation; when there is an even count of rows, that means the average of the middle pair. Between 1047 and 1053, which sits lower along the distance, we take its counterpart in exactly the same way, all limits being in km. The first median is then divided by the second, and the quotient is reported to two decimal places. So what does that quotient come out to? 0.99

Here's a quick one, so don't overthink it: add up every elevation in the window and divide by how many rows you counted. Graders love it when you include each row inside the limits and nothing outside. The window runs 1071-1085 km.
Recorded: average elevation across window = 78.8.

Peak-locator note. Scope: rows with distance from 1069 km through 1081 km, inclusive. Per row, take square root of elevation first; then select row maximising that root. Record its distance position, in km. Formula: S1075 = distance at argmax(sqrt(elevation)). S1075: 1078 km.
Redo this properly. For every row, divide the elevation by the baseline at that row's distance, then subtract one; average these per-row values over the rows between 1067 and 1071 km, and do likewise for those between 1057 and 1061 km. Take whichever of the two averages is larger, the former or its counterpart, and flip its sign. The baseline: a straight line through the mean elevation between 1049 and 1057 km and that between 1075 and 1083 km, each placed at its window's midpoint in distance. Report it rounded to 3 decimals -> 0.001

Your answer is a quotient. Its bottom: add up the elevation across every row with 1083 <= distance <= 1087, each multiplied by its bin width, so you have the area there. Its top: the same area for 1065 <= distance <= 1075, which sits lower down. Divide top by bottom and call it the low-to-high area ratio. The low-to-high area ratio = 2.5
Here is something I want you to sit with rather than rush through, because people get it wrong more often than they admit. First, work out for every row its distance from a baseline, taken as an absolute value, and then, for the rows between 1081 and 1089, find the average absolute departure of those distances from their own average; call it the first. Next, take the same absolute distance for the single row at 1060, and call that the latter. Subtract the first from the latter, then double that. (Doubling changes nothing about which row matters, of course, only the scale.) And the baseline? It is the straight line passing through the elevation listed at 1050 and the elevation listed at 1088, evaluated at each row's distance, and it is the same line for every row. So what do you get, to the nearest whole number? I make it 2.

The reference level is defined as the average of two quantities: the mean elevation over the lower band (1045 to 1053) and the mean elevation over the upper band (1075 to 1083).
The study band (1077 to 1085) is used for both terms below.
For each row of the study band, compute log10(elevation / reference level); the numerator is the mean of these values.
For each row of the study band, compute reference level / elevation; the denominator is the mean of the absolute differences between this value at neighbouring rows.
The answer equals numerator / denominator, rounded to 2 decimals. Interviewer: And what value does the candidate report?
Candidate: -0.77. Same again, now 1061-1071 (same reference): -0.30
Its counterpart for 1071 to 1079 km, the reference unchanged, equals -0.47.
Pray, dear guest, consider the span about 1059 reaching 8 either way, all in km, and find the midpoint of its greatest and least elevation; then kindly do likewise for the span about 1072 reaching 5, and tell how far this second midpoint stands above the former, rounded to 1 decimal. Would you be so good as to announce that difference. 0.2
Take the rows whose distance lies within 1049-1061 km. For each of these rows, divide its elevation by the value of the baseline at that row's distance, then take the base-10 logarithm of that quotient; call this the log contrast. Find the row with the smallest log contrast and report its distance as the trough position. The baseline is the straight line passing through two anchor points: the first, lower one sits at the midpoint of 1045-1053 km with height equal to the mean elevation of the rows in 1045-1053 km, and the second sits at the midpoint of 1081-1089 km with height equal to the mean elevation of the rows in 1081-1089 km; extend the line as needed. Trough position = 1052 km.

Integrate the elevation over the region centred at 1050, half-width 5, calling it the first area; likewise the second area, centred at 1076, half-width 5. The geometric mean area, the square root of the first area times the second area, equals 802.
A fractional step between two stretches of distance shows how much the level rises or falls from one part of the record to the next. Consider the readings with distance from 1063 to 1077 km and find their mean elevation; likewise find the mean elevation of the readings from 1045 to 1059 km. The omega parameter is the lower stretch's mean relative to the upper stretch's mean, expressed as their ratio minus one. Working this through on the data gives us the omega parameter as 0.022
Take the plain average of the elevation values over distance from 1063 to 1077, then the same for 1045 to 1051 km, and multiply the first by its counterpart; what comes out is 6721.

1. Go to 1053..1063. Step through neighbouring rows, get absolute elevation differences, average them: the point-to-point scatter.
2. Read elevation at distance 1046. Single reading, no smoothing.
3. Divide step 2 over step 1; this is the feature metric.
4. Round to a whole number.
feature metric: 35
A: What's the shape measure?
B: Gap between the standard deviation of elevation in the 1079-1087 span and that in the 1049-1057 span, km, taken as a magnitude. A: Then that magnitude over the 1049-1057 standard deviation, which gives 0.487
